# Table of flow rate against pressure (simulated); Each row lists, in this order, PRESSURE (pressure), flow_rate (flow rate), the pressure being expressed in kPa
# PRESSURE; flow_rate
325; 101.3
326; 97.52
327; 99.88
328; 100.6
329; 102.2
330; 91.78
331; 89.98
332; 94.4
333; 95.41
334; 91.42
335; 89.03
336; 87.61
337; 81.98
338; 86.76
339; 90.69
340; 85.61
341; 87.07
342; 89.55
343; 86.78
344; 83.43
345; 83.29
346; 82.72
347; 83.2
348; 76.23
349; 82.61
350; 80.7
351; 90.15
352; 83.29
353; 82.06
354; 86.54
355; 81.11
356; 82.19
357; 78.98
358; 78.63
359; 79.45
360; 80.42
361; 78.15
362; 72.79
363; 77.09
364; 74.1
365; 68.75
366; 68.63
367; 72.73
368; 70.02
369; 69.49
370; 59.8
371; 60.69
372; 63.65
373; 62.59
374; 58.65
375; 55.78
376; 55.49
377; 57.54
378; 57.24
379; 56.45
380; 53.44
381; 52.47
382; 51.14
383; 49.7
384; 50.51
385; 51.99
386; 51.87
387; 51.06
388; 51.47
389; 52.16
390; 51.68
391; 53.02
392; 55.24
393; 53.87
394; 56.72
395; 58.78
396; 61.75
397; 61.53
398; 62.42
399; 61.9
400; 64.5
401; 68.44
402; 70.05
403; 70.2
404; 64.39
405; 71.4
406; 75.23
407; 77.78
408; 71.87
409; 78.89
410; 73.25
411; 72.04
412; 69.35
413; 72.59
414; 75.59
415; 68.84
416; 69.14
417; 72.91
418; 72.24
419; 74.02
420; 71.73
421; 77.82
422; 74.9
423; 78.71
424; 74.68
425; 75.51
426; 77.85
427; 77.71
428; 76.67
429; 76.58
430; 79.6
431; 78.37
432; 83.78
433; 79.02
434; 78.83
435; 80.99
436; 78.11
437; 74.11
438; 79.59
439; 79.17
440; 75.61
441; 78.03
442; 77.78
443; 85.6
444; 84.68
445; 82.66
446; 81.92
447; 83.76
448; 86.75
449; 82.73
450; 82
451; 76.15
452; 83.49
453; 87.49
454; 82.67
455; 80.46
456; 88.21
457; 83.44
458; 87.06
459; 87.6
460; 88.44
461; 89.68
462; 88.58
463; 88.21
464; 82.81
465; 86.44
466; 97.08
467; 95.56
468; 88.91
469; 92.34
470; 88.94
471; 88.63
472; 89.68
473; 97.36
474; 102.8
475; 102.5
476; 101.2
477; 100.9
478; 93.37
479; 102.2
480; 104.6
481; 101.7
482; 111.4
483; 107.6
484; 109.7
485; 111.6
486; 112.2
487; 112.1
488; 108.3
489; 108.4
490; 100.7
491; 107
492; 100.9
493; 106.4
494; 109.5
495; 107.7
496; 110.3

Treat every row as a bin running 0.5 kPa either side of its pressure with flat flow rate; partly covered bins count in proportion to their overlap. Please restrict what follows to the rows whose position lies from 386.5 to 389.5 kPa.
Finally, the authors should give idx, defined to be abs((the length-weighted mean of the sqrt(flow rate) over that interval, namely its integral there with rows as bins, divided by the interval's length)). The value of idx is 7.2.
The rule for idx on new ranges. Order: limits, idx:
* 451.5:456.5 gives 9.2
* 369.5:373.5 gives 7.9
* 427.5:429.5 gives 8.8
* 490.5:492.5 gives 10.2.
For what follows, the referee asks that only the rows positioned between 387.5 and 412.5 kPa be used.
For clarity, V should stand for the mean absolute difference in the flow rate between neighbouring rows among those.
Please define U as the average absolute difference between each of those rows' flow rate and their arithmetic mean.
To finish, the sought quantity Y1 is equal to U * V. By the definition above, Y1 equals 20.0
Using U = 7.3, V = 2.7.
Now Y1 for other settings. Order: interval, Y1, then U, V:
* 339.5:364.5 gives 10.7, 3.4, 3.1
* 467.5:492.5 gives 22.3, 6.2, 3.6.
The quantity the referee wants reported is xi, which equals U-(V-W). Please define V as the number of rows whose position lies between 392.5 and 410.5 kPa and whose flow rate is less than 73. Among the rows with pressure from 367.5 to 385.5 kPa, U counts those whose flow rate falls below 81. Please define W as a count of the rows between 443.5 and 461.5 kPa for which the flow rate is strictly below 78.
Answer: 5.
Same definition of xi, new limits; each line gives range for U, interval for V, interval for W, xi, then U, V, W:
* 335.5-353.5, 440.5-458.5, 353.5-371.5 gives 12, 2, 0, 10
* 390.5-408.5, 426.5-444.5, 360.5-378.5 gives 35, 18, 0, 17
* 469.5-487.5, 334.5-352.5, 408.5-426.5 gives 16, 0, 0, 16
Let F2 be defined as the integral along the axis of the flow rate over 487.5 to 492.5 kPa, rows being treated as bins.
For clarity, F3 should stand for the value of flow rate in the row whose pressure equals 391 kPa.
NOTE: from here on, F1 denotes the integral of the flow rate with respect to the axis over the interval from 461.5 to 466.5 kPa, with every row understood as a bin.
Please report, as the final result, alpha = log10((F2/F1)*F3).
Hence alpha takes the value 1.80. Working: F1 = 443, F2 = 525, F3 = 53.02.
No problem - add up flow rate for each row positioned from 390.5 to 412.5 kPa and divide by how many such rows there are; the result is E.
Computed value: 66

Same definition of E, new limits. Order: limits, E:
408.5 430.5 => 75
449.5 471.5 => 87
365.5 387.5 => 58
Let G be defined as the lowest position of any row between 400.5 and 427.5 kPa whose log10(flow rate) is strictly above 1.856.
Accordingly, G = 406 kPa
